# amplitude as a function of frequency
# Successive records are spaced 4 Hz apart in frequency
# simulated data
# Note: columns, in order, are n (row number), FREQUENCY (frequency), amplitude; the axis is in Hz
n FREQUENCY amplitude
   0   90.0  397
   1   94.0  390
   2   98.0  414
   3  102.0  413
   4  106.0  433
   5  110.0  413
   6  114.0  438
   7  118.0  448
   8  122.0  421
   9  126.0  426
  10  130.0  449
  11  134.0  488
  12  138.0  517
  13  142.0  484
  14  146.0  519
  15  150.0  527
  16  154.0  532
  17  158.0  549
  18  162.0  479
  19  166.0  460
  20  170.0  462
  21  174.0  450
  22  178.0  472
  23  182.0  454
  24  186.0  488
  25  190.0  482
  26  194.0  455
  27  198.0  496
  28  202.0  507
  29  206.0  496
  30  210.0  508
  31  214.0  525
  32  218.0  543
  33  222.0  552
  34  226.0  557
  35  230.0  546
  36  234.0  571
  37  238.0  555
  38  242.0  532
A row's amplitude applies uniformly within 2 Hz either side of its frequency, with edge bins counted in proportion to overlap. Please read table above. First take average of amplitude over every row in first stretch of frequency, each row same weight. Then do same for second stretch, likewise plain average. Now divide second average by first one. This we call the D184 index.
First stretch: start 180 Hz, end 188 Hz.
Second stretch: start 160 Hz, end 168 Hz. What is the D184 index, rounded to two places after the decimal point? 1.00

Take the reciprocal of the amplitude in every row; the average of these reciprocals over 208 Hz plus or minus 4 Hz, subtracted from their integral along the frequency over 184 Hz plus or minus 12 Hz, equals 0.049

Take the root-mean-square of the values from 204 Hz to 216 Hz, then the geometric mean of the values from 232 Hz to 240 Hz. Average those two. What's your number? 536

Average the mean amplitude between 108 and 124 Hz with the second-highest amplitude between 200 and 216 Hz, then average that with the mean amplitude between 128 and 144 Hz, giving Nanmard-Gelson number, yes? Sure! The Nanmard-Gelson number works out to 477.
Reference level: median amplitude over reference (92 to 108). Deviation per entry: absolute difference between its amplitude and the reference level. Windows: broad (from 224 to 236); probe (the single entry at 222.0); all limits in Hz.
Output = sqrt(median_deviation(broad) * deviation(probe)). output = 141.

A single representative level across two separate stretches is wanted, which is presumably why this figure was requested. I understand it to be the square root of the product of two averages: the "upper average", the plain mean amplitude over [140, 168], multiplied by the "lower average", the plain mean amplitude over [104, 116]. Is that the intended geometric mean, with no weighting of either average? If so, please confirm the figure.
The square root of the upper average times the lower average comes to 466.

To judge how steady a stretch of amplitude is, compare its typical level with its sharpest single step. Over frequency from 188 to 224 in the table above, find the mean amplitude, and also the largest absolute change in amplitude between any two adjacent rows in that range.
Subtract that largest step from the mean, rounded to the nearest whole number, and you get 466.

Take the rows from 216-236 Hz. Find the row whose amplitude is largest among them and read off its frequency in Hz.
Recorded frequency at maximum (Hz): 234.0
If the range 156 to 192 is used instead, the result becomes 158.0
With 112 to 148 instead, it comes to 146.0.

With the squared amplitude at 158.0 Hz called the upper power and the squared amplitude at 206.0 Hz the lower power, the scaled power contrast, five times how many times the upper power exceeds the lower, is 6.1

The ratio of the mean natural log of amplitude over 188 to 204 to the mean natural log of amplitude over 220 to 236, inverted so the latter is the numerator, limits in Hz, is 1.02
